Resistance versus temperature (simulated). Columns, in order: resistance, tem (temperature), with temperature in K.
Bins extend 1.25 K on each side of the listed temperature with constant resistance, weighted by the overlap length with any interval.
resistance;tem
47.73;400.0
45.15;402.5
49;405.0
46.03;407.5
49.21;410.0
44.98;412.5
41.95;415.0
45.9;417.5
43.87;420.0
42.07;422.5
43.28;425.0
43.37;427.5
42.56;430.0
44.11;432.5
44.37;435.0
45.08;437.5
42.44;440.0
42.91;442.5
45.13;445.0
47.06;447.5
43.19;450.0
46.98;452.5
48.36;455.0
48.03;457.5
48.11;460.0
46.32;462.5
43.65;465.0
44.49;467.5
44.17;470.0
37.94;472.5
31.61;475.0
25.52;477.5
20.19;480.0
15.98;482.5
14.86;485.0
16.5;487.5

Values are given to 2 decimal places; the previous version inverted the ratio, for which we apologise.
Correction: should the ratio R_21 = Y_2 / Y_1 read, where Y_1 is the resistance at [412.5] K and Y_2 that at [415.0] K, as 0.93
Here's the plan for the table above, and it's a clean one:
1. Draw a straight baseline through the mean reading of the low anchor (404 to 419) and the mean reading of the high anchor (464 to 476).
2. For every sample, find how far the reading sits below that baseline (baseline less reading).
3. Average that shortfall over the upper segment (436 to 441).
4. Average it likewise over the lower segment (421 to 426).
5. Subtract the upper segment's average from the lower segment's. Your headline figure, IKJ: 2.6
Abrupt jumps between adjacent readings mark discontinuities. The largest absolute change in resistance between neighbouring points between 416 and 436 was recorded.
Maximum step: 2.0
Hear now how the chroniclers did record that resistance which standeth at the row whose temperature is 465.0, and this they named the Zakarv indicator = 43.65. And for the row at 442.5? 42.91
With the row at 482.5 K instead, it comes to 15.98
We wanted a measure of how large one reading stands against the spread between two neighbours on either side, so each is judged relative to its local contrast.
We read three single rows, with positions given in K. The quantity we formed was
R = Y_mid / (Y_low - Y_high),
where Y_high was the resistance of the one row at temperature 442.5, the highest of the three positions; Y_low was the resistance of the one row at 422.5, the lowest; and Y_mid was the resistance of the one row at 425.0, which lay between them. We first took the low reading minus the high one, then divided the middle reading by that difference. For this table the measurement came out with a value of -52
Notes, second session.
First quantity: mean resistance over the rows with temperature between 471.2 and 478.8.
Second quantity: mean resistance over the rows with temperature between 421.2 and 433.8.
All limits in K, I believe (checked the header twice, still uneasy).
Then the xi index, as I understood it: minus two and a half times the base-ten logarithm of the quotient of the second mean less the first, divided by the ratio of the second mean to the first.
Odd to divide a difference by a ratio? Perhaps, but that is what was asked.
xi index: -2.31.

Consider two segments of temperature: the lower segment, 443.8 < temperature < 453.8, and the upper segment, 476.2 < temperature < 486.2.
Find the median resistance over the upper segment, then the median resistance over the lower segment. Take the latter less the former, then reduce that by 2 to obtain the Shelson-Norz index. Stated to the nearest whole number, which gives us 26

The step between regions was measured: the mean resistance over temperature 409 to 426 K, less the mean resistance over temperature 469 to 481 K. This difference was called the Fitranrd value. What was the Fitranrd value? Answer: 13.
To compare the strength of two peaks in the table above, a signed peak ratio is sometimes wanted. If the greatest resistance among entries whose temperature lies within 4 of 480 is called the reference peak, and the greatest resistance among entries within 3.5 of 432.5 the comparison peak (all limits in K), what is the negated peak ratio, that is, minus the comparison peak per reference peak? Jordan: -1.74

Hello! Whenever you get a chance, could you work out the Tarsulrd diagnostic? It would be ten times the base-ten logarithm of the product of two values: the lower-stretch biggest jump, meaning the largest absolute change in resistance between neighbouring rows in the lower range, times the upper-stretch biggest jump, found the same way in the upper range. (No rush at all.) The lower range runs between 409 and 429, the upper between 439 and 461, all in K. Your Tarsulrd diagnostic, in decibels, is 12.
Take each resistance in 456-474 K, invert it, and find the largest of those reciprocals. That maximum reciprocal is 0.0264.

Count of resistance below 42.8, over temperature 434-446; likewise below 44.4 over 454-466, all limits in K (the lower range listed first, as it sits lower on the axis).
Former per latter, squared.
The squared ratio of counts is 1.00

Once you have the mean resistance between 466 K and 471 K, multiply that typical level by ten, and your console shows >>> 443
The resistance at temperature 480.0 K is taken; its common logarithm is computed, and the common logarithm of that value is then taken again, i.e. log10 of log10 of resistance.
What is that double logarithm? 0.116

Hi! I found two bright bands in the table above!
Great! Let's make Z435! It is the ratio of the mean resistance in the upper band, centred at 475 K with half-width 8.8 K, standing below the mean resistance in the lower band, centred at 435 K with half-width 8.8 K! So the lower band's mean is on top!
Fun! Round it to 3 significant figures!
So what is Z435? 1.39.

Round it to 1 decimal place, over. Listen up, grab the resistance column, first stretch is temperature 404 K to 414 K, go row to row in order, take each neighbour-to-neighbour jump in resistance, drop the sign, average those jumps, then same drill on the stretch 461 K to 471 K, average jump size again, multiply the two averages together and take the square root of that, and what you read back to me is 2.1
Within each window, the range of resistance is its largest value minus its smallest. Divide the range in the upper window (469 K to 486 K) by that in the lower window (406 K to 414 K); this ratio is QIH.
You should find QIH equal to 6.9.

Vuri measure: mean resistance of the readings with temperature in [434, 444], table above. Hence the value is 43.7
